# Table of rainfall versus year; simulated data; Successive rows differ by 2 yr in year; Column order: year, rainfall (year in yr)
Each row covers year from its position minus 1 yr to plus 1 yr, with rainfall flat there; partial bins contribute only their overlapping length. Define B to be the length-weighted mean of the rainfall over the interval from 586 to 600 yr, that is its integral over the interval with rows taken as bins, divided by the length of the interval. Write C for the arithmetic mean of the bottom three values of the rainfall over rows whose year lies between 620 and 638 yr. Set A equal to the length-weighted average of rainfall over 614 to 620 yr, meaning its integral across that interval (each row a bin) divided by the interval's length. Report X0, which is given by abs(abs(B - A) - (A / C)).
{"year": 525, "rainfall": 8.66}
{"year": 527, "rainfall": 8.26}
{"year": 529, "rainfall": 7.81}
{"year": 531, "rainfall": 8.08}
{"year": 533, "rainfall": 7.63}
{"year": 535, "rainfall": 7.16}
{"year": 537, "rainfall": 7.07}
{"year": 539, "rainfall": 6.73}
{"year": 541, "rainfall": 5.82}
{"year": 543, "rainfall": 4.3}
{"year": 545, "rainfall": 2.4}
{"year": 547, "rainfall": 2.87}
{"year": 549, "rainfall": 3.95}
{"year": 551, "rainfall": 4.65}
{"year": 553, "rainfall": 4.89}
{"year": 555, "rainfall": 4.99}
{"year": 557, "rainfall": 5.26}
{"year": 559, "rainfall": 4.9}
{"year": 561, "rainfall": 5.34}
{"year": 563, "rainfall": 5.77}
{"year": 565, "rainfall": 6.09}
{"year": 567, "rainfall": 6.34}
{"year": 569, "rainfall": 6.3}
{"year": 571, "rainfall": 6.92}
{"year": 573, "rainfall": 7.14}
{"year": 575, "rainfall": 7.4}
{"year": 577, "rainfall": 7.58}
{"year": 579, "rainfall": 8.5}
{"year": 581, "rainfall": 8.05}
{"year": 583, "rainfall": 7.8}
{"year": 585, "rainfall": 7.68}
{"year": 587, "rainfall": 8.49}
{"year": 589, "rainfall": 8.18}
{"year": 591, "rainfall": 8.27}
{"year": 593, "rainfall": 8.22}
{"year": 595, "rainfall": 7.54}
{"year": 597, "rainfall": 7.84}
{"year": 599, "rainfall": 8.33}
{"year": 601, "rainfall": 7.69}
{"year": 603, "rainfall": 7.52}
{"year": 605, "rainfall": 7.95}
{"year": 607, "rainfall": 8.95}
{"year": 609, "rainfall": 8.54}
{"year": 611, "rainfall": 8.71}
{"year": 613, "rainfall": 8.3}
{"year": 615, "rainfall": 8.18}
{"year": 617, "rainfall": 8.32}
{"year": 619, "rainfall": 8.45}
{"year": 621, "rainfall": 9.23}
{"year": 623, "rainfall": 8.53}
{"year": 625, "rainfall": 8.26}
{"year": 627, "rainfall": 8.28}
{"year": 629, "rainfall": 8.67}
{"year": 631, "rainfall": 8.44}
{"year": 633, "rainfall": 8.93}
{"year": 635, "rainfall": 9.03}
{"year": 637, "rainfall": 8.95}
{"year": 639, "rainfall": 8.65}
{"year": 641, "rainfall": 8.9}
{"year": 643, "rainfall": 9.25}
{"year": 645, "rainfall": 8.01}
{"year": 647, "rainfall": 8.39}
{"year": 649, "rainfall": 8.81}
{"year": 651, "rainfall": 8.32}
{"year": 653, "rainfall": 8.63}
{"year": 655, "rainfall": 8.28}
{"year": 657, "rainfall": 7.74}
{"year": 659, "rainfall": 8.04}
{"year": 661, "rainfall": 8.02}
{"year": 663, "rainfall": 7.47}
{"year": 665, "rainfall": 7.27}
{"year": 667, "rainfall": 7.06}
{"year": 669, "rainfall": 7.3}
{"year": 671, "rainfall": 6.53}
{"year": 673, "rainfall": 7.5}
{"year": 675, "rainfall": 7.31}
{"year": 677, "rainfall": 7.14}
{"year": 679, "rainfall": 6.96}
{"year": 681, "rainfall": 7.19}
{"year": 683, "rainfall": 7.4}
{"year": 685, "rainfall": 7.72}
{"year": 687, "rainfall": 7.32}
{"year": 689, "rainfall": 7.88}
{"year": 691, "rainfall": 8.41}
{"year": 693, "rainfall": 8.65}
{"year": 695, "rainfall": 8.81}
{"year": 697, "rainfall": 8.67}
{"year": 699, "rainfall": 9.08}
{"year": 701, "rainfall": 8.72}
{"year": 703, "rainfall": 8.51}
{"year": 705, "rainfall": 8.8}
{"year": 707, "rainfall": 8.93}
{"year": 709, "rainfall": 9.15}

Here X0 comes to 0.8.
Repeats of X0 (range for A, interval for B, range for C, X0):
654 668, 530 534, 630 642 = 0.7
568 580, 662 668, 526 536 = 0.9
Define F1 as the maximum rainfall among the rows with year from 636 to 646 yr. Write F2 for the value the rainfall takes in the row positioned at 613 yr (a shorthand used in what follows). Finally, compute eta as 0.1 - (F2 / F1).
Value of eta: -0.8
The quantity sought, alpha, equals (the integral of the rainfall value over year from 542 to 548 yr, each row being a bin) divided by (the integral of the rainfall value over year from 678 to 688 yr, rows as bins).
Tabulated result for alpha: 0.26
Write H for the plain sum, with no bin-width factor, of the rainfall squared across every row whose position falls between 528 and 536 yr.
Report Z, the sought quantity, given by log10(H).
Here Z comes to 2.37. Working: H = 236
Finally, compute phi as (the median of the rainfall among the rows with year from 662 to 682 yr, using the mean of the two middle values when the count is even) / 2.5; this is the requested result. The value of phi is 2.89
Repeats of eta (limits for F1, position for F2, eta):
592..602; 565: -0.6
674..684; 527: -1.0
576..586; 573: -0.7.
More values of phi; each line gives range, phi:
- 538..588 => 2.44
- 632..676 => 3.26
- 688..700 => 3.46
